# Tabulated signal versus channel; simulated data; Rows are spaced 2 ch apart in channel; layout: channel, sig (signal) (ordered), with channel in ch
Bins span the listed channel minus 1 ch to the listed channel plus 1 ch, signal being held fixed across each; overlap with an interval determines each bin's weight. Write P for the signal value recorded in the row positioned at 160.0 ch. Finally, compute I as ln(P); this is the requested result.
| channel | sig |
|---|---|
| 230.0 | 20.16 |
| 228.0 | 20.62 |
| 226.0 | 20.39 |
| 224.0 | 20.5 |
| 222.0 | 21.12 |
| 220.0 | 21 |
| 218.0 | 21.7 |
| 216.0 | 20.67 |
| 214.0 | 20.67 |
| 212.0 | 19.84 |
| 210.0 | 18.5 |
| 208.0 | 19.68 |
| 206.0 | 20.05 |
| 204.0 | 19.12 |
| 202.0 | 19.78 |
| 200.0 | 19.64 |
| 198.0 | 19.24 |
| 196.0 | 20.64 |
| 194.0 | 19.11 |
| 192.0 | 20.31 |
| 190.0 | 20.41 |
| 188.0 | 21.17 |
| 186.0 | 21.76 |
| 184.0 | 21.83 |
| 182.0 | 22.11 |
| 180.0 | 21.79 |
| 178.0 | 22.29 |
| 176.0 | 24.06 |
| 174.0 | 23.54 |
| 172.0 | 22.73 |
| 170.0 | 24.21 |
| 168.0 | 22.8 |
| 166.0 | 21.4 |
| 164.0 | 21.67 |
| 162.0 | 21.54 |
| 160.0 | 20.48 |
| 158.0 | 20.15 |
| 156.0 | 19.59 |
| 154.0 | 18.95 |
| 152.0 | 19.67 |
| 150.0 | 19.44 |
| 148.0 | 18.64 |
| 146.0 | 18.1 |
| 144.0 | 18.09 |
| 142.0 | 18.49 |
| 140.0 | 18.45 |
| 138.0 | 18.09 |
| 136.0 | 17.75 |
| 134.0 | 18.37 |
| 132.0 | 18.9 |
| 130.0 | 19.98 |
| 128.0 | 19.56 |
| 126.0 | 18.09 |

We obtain 3.02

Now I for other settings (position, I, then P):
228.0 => 3.03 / 20.62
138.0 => 2.90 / 18.09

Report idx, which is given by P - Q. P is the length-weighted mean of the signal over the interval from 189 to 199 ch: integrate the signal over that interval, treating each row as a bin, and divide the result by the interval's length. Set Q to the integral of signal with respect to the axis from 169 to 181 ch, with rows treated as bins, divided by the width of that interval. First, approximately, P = 19.9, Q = 23.1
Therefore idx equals -3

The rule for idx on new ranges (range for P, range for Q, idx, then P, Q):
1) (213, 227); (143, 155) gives 2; 20.9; 18.8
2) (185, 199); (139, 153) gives 2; 20.4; 18.7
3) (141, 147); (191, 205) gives -1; 18.2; 19.7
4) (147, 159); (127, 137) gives 0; 19.4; 18.9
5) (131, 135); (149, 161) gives -1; 18.6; 19.7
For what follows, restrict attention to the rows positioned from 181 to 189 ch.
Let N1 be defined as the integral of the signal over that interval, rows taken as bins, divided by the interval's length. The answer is 21.7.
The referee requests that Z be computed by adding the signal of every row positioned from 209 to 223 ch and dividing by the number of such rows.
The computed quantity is 20.5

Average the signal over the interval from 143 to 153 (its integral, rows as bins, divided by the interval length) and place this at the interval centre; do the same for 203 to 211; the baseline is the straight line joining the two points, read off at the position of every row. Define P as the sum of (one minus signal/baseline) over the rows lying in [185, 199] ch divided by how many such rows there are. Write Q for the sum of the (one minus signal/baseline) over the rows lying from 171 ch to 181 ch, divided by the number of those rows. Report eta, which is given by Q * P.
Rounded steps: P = -0.062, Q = -0.20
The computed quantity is 0.012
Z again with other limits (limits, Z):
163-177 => 22.9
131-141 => 18.3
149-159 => 19.6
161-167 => 21.5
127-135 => 19.2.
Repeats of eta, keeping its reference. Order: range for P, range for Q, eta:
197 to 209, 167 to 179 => 0.003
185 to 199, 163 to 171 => 0.012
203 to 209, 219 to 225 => 0.001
